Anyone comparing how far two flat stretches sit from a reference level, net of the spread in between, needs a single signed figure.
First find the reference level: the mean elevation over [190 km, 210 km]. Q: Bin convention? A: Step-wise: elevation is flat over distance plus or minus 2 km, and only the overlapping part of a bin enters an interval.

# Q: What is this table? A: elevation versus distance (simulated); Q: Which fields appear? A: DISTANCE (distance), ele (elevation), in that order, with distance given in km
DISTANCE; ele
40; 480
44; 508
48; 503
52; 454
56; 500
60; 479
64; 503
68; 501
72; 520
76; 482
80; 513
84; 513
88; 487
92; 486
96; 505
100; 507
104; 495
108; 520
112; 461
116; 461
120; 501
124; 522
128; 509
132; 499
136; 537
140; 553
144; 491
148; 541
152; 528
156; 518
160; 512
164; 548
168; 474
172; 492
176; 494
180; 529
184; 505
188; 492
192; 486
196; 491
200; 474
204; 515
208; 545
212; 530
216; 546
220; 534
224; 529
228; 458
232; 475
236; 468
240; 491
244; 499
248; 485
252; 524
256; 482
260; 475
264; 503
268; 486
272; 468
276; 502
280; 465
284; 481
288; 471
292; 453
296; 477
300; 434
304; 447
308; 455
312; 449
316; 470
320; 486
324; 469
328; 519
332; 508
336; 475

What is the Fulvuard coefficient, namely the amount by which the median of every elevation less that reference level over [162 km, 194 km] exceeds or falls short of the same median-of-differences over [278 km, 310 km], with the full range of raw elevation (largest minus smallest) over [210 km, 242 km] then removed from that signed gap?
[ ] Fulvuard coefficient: -55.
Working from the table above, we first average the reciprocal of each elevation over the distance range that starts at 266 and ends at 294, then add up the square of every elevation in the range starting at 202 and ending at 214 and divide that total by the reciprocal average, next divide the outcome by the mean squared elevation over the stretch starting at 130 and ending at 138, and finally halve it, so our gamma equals 745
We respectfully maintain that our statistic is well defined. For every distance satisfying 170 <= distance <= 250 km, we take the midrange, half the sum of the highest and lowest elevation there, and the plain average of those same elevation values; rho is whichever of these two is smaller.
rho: 502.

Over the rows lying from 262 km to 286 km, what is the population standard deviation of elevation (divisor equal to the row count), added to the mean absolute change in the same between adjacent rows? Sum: 39.2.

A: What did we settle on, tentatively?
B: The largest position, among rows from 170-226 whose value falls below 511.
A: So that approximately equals 200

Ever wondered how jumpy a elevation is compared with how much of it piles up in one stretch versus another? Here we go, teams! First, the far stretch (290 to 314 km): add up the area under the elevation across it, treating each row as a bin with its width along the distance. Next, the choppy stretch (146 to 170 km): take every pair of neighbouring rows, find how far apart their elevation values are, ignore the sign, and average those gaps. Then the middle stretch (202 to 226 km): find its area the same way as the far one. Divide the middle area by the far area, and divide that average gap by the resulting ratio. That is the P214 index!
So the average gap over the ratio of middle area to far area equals 24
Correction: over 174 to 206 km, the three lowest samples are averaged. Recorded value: 484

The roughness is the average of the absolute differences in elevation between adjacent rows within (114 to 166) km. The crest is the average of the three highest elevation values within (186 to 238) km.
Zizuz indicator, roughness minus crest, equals -515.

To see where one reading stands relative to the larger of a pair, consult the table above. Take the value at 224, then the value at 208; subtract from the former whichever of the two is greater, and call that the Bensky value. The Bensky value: -16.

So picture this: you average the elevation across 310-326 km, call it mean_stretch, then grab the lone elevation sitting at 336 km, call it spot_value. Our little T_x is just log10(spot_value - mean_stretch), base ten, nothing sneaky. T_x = 0.8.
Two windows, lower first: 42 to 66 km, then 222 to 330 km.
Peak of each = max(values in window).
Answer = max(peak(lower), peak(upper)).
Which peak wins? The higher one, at 529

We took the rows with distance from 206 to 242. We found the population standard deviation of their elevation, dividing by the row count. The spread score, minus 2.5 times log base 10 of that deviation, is -3.80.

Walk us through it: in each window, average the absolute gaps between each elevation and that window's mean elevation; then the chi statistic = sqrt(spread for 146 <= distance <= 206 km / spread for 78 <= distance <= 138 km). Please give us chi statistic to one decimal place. 1.1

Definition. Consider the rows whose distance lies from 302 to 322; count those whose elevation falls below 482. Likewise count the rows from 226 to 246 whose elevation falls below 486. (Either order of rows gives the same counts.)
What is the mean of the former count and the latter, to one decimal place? 3.5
